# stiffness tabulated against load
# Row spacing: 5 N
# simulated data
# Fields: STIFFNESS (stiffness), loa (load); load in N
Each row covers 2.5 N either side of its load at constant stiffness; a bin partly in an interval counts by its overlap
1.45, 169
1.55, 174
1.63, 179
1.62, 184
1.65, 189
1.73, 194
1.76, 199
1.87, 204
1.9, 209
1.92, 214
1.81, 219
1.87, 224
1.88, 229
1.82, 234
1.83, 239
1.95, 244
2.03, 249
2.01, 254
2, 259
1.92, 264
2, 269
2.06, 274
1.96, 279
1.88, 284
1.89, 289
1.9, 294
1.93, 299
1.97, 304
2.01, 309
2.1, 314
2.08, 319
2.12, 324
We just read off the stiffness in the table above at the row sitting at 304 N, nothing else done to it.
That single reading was 1.97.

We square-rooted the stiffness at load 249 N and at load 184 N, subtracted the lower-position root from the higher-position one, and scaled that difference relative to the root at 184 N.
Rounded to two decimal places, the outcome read 0.12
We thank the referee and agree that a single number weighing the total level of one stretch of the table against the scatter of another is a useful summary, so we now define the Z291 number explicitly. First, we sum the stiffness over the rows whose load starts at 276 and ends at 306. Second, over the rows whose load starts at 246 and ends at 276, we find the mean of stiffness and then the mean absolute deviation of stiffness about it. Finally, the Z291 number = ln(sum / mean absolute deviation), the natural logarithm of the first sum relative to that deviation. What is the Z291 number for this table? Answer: 6.0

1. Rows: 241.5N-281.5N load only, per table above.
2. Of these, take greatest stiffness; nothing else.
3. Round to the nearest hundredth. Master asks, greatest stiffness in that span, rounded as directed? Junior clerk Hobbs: 2.06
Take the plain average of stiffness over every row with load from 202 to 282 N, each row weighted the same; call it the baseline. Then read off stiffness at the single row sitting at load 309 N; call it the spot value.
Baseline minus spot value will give -0.083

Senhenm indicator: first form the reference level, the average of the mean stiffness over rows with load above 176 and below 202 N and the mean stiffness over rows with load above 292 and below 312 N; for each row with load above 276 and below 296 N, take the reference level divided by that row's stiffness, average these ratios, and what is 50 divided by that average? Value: 52.5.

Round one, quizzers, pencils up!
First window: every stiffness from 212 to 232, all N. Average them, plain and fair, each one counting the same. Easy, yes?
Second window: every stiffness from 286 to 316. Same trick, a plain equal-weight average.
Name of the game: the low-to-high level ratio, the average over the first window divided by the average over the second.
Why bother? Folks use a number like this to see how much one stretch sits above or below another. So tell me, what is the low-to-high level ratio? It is 0.95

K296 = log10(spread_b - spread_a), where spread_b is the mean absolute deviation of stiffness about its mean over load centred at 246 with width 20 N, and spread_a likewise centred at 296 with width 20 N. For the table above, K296 -1.4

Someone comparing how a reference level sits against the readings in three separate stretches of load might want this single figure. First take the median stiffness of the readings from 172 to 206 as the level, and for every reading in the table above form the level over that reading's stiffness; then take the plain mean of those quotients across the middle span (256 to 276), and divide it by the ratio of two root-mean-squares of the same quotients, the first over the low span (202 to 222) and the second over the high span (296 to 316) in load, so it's 0.78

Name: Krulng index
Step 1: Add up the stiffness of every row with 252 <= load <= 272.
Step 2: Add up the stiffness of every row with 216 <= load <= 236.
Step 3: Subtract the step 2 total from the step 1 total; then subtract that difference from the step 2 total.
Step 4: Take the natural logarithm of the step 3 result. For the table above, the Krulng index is 1.92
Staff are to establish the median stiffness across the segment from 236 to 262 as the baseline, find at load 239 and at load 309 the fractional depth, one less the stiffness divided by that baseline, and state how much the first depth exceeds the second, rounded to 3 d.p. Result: 0.090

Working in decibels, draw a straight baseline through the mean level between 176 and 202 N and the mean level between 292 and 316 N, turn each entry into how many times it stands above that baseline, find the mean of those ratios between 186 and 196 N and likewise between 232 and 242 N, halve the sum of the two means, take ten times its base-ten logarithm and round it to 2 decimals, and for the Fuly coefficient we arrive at 0.03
